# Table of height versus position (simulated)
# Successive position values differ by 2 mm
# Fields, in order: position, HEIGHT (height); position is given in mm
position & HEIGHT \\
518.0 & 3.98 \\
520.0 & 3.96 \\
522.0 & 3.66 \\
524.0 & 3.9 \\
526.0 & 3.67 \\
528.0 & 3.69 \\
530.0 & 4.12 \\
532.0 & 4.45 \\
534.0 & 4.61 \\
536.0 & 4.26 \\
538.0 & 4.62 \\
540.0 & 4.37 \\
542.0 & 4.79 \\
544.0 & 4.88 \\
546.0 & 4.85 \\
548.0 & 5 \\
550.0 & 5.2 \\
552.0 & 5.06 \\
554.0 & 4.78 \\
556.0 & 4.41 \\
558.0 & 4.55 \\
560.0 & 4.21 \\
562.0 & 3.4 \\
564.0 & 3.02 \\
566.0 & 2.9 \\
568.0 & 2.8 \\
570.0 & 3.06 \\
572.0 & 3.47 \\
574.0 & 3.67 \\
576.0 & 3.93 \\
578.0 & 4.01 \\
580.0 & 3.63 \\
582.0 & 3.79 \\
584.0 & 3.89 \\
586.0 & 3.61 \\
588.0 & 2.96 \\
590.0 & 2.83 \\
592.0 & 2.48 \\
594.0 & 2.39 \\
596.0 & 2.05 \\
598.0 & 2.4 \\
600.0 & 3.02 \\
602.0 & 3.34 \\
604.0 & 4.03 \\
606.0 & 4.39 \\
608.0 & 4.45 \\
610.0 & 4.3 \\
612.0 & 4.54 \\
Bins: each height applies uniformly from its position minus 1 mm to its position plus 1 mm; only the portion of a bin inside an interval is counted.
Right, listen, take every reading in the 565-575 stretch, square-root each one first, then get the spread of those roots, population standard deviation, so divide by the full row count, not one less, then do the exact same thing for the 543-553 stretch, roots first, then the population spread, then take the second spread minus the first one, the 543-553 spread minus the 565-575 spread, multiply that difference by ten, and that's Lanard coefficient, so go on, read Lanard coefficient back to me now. -0.65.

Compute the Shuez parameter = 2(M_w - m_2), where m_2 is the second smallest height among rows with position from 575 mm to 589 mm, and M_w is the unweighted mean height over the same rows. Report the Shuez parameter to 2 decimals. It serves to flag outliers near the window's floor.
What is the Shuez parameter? 0.16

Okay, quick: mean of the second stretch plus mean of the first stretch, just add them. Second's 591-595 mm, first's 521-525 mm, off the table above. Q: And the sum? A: 6.2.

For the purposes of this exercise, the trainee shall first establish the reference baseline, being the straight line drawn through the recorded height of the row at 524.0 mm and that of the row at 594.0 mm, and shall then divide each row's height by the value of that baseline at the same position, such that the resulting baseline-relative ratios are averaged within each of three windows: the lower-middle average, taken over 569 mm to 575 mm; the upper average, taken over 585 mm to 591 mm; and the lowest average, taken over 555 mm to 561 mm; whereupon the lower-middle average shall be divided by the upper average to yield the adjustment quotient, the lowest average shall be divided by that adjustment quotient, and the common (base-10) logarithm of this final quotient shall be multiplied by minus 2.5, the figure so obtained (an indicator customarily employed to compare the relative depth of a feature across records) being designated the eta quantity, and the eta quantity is -0.40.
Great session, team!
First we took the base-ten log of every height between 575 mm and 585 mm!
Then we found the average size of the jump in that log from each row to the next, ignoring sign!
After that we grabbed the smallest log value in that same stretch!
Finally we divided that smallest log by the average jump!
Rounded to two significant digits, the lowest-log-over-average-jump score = 27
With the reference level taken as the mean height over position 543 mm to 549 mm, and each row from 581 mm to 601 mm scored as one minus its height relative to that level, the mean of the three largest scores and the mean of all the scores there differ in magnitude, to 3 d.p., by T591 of 0.135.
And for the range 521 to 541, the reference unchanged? 0.094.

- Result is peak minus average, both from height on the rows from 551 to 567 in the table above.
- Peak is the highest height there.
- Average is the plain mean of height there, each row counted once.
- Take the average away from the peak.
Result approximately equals 1.0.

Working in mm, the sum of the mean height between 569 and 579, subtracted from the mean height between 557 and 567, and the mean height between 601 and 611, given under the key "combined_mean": 4.1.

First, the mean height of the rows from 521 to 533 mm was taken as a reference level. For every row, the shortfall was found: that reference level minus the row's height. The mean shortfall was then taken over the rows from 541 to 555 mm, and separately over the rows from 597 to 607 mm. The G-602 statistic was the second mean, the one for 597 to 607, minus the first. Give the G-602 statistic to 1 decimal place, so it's 1.5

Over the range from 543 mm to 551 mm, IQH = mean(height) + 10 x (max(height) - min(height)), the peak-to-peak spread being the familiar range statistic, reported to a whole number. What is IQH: 8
